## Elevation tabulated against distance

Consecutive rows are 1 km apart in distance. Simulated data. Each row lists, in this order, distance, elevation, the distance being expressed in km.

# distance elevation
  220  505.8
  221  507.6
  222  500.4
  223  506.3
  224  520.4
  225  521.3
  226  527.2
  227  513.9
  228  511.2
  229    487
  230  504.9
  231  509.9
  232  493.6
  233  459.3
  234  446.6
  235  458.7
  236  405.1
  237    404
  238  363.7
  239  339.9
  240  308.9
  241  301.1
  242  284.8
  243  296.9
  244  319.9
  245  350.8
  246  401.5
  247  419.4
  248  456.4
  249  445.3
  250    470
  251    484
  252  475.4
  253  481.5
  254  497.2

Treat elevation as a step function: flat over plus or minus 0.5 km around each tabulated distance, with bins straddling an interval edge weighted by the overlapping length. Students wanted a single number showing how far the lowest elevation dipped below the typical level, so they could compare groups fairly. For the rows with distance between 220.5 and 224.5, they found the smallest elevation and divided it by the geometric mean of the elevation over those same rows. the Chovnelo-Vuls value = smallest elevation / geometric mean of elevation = 0.984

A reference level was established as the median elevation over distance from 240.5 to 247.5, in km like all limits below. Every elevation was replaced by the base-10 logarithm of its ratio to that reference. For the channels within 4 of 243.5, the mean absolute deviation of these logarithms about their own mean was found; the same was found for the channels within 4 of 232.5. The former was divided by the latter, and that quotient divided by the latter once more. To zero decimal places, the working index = 75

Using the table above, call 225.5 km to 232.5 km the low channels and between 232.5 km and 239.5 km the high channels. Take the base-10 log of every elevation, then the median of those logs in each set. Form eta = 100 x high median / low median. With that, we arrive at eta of 96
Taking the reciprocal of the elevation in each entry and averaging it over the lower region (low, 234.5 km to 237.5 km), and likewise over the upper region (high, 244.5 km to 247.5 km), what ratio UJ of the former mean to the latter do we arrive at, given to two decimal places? 0.92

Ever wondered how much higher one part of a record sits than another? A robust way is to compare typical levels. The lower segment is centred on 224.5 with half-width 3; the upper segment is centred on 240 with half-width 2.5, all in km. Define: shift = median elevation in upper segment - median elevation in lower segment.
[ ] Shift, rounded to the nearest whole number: -208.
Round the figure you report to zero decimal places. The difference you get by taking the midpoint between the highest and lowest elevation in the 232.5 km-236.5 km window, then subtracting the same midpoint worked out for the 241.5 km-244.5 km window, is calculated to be 130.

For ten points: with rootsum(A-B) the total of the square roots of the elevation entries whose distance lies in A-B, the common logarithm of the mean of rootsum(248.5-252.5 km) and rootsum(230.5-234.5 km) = 1.94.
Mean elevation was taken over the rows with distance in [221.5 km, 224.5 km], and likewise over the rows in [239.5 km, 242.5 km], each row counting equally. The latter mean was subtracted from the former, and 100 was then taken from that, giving 111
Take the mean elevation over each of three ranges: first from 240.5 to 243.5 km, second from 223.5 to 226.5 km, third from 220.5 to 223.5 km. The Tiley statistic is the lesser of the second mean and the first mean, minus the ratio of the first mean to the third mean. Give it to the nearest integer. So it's 294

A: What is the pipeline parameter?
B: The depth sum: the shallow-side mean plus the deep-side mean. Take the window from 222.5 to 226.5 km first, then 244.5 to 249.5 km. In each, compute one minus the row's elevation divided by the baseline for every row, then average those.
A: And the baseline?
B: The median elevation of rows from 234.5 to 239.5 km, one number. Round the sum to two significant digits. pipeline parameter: -0.31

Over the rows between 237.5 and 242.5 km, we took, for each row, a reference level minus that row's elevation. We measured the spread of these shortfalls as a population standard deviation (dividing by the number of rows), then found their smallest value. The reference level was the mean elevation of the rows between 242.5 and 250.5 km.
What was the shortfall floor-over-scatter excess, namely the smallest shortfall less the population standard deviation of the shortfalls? 3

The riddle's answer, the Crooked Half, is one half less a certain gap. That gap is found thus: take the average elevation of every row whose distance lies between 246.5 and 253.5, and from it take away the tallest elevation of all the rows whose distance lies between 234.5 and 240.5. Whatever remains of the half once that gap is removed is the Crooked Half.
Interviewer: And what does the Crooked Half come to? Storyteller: -3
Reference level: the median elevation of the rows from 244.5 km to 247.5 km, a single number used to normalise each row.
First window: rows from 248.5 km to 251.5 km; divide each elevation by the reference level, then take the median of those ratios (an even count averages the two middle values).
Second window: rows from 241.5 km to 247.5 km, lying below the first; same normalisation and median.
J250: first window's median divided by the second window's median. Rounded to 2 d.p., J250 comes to 1.40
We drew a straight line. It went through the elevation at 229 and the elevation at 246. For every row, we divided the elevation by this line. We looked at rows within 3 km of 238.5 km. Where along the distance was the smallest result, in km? 241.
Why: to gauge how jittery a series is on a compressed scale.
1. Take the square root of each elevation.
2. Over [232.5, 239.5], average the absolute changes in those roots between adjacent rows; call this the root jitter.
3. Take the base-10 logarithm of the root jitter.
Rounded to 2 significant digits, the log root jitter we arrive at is -0.23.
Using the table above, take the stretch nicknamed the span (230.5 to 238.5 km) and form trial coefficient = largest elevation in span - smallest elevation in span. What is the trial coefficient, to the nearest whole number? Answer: 146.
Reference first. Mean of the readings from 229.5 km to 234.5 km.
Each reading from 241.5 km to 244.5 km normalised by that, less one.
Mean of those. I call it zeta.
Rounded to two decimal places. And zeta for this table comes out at -0.38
